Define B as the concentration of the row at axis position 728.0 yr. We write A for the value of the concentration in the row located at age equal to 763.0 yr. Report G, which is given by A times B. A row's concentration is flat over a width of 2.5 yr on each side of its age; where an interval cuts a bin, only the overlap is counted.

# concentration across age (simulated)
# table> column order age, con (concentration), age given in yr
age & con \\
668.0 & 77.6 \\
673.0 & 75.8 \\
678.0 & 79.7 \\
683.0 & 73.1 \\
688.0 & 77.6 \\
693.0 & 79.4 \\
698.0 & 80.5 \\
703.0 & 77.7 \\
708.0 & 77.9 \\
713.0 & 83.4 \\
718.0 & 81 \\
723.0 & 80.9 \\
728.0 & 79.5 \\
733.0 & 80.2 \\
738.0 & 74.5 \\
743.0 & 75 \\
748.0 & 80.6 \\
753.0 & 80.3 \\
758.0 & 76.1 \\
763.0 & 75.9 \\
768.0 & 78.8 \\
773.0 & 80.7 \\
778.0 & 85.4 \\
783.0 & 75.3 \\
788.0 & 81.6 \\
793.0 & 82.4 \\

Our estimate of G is 6034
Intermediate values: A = 75.9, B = 79.5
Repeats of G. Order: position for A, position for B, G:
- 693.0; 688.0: 6161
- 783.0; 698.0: 6062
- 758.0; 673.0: 5768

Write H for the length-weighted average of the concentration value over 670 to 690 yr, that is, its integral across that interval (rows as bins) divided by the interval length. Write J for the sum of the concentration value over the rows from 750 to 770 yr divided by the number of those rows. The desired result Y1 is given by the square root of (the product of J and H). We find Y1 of 77.2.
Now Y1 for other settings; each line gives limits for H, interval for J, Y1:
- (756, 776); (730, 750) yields 77.8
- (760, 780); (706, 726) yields 80.4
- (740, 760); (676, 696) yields 77.7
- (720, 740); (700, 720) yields 79.5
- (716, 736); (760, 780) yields 80.2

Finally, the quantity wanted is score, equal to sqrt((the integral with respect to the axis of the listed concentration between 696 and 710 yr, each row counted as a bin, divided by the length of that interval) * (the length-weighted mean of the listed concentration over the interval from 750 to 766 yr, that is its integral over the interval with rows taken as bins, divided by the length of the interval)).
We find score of 78.1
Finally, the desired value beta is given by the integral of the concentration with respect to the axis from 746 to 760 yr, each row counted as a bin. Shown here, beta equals 1107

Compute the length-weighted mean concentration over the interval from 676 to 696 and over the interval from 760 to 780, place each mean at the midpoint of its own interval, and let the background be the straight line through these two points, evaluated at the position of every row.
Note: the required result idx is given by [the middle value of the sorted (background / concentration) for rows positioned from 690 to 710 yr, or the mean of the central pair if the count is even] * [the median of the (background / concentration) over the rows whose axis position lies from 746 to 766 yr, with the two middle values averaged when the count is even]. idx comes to 1.01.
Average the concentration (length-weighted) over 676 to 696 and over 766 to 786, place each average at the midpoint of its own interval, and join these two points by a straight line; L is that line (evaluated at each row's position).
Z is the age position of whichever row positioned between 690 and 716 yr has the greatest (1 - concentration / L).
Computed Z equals 703.0 yr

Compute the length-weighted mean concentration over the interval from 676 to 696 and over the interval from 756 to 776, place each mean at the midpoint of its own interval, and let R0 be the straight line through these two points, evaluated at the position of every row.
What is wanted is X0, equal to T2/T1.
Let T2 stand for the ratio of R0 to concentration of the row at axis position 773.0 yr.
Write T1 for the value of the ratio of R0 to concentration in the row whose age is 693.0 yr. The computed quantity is 0.99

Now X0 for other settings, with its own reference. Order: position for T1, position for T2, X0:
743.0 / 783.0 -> 1.00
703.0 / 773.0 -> 0.97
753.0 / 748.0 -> 1.00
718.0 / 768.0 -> 1.03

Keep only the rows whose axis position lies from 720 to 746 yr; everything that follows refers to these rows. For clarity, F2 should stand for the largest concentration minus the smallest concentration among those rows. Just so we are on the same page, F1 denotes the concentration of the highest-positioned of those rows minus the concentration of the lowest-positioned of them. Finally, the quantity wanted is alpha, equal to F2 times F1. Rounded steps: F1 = -6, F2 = 6.4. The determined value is -38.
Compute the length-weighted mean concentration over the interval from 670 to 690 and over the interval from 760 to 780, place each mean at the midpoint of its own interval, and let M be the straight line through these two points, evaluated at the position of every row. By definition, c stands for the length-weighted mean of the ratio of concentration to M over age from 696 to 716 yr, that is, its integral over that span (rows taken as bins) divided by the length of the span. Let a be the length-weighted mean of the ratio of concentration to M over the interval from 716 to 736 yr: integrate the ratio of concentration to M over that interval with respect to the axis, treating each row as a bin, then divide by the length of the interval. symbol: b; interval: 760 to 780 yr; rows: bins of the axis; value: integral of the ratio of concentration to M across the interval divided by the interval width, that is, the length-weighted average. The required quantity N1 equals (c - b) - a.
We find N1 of -0.99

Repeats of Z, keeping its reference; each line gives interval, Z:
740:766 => 743.0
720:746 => 738.0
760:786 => 783.0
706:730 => 708.0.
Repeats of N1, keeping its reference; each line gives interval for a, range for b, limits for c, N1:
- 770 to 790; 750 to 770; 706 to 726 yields -0.94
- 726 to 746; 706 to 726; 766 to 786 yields -1.02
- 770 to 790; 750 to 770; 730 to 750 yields -1.00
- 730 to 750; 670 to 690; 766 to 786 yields -0.98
